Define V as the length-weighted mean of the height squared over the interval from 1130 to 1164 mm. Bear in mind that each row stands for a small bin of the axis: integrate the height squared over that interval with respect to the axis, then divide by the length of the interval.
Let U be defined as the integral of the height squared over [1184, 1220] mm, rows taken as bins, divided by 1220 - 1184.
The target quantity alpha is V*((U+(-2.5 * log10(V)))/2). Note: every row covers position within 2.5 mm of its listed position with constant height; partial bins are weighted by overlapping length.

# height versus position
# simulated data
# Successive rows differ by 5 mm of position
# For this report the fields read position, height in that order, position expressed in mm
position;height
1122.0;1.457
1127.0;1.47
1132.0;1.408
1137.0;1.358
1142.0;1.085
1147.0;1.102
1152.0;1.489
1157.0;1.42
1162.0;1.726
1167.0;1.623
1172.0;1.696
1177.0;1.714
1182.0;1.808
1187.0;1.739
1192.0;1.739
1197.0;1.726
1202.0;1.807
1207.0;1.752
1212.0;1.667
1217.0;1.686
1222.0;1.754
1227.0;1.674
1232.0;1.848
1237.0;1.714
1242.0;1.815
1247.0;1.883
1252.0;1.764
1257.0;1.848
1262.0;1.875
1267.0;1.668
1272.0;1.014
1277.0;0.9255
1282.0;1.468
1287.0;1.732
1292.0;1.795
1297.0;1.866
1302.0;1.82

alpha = 2.2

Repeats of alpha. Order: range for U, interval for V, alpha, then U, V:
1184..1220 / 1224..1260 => 2.8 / 3.0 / 3.22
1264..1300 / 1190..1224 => 1.8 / 2.4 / 3.00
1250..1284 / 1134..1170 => 1.7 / 2.4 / 2.02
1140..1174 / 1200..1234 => 1.5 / 2.2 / 3.03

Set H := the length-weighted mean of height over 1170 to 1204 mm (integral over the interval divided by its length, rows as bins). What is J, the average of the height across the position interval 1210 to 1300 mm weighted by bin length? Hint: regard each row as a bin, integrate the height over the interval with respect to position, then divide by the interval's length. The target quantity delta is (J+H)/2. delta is 1.71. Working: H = 1.75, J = 1.67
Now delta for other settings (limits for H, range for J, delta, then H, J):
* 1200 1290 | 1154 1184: 1.66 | 1.66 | 1.66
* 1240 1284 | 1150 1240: 1.64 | 1.58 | 1.70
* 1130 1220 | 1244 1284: 1.57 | 1.59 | 1.56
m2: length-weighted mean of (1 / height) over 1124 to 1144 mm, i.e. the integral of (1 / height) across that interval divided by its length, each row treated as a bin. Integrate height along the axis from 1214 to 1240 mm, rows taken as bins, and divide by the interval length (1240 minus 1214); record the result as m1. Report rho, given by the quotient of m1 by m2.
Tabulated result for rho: 2.3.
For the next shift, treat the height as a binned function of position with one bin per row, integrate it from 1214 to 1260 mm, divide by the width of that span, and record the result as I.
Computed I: 1.78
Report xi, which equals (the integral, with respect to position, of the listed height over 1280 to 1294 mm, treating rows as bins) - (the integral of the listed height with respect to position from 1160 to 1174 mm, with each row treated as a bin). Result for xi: -0.2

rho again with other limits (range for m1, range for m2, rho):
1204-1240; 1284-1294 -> 3.0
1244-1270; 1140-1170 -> 2.5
